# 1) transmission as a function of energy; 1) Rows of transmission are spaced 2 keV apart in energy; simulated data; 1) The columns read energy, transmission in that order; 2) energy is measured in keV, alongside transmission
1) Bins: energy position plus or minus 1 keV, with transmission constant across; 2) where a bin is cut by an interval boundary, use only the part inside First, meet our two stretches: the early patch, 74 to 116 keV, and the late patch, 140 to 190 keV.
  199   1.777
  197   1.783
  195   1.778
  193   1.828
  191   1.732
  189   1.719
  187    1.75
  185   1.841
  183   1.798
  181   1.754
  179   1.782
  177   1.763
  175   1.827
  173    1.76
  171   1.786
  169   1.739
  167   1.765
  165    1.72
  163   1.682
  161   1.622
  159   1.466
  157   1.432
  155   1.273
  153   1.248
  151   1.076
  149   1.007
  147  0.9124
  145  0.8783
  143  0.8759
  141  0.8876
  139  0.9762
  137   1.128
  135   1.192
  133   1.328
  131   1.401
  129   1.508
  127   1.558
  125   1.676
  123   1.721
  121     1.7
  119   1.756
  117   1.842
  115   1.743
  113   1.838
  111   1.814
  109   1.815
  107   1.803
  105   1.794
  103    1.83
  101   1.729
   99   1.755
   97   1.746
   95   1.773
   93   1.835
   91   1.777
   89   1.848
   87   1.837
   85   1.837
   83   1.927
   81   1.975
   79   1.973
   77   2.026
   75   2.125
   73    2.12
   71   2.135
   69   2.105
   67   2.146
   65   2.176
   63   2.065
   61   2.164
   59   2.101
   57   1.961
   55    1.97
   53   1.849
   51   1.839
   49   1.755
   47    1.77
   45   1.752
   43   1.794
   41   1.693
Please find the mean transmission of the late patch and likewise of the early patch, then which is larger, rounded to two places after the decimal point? 1.85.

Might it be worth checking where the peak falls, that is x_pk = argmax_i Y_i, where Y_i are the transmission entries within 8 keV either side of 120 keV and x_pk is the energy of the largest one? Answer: 117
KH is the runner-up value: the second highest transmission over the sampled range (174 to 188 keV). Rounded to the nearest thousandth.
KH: 1.827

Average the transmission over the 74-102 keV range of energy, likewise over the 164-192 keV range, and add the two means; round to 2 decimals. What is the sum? 3.64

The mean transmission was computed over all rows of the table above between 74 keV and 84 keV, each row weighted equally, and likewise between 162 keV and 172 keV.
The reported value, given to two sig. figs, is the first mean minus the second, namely 0.27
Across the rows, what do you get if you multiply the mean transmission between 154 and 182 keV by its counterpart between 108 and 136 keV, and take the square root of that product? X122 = 1.65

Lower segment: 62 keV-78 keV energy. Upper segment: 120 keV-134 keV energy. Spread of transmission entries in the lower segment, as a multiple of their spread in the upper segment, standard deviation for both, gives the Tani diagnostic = 0.3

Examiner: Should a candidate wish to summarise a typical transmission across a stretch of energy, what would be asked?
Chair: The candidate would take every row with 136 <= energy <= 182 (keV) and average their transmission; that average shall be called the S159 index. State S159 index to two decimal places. 1.41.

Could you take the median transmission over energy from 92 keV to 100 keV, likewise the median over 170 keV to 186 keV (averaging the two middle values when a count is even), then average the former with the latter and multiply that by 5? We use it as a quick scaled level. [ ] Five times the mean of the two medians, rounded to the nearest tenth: 8.9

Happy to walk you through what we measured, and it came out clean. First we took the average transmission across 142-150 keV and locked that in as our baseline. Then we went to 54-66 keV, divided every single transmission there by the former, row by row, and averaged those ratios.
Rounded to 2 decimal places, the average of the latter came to 2.26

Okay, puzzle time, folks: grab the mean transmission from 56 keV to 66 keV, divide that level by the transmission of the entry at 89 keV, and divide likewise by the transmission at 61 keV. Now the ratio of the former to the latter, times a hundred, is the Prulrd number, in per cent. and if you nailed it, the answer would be 117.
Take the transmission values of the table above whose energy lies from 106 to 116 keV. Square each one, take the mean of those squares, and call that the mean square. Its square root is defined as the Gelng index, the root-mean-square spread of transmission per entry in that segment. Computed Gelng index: 1.80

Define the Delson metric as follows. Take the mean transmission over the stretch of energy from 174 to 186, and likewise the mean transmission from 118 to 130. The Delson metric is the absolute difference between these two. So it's 0.1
